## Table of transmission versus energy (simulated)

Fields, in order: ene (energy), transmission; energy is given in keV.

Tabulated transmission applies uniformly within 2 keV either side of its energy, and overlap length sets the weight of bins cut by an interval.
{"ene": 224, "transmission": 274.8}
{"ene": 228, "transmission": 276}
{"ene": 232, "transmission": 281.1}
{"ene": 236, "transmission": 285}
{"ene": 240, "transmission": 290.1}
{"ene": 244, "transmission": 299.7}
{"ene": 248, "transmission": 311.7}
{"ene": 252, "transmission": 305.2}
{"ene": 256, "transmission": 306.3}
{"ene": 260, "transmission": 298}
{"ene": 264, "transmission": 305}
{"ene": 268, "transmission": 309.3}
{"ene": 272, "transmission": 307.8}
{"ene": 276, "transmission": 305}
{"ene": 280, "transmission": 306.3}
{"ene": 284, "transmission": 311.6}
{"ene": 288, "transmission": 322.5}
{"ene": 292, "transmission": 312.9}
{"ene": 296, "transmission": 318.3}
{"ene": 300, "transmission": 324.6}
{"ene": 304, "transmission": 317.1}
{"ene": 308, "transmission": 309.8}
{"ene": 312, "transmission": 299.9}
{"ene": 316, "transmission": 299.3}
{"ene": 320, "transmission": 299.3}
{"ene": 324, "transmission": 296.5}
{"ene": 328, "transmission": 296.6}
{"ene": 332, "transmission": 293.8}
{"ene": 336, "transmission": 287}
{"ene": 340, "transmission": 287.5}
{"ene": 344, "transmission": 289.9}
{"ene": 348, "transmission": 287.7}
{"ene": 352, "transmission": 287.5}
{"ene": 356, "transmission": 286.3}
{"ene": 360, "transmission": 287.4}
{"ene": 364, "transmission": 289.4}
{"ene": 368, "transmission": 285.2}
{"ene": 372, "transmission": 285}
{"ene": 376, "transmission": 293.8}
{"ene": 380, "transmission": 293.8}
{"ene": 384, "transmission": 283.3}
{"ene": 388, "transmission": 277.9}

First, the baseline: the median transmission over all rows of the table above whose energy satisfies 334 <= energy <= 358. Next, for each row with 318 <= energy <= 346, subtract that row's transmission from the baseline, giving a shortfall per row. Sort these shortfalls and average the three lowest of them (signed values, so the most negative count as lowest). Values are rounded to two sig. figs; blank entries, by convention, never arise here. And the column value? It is -10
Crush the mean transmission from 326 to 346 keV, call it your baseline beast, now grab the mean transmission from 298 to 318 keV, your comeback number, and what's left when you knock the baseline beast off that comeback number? 19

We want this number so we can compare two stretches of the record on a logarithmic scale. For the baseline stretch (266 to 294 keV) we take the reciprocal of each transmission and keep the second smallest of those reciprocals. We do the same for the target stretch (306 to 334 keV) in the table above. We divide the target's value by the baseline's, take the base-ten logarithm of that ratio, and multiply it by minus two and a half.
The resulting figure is -0.05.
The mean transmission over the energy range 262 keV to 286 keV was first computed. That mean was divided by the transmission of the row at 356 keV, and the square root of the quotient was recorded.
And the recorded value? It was 1.04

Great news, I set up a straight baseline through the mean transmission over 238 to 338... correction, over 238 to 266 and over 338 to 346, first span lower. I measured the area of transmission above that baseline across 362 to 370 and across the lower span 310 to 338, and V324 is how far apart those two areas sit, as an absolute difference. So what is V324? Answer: 112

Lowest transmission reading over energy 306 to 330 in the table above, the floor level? 296.5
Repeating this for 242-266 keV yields 298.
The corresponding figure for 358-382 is 285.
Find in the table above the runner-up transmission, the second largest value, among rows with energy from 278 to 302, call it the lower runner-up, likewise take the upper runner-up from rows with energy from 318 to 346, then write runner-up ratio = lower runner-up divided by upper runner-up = 1.09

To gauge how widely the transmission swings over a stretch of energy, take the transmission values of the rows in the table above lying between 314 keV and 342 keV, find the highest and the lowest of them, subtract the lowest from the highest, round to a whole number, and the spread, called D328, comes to 12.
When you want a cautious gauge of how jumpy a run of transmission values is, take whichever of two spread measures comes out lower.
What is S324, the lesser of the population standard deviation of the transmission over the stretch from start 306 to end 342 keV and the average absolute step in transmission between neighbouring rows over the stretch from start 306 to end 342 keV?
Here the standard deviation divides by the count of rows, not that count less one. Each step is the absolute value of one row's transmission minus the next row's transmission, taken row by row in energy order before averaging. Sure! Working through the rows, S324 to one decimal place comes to 2.9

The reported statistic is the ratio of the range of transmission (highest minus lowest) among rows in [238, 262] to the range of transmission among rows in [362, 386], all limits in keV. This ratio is 2.1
